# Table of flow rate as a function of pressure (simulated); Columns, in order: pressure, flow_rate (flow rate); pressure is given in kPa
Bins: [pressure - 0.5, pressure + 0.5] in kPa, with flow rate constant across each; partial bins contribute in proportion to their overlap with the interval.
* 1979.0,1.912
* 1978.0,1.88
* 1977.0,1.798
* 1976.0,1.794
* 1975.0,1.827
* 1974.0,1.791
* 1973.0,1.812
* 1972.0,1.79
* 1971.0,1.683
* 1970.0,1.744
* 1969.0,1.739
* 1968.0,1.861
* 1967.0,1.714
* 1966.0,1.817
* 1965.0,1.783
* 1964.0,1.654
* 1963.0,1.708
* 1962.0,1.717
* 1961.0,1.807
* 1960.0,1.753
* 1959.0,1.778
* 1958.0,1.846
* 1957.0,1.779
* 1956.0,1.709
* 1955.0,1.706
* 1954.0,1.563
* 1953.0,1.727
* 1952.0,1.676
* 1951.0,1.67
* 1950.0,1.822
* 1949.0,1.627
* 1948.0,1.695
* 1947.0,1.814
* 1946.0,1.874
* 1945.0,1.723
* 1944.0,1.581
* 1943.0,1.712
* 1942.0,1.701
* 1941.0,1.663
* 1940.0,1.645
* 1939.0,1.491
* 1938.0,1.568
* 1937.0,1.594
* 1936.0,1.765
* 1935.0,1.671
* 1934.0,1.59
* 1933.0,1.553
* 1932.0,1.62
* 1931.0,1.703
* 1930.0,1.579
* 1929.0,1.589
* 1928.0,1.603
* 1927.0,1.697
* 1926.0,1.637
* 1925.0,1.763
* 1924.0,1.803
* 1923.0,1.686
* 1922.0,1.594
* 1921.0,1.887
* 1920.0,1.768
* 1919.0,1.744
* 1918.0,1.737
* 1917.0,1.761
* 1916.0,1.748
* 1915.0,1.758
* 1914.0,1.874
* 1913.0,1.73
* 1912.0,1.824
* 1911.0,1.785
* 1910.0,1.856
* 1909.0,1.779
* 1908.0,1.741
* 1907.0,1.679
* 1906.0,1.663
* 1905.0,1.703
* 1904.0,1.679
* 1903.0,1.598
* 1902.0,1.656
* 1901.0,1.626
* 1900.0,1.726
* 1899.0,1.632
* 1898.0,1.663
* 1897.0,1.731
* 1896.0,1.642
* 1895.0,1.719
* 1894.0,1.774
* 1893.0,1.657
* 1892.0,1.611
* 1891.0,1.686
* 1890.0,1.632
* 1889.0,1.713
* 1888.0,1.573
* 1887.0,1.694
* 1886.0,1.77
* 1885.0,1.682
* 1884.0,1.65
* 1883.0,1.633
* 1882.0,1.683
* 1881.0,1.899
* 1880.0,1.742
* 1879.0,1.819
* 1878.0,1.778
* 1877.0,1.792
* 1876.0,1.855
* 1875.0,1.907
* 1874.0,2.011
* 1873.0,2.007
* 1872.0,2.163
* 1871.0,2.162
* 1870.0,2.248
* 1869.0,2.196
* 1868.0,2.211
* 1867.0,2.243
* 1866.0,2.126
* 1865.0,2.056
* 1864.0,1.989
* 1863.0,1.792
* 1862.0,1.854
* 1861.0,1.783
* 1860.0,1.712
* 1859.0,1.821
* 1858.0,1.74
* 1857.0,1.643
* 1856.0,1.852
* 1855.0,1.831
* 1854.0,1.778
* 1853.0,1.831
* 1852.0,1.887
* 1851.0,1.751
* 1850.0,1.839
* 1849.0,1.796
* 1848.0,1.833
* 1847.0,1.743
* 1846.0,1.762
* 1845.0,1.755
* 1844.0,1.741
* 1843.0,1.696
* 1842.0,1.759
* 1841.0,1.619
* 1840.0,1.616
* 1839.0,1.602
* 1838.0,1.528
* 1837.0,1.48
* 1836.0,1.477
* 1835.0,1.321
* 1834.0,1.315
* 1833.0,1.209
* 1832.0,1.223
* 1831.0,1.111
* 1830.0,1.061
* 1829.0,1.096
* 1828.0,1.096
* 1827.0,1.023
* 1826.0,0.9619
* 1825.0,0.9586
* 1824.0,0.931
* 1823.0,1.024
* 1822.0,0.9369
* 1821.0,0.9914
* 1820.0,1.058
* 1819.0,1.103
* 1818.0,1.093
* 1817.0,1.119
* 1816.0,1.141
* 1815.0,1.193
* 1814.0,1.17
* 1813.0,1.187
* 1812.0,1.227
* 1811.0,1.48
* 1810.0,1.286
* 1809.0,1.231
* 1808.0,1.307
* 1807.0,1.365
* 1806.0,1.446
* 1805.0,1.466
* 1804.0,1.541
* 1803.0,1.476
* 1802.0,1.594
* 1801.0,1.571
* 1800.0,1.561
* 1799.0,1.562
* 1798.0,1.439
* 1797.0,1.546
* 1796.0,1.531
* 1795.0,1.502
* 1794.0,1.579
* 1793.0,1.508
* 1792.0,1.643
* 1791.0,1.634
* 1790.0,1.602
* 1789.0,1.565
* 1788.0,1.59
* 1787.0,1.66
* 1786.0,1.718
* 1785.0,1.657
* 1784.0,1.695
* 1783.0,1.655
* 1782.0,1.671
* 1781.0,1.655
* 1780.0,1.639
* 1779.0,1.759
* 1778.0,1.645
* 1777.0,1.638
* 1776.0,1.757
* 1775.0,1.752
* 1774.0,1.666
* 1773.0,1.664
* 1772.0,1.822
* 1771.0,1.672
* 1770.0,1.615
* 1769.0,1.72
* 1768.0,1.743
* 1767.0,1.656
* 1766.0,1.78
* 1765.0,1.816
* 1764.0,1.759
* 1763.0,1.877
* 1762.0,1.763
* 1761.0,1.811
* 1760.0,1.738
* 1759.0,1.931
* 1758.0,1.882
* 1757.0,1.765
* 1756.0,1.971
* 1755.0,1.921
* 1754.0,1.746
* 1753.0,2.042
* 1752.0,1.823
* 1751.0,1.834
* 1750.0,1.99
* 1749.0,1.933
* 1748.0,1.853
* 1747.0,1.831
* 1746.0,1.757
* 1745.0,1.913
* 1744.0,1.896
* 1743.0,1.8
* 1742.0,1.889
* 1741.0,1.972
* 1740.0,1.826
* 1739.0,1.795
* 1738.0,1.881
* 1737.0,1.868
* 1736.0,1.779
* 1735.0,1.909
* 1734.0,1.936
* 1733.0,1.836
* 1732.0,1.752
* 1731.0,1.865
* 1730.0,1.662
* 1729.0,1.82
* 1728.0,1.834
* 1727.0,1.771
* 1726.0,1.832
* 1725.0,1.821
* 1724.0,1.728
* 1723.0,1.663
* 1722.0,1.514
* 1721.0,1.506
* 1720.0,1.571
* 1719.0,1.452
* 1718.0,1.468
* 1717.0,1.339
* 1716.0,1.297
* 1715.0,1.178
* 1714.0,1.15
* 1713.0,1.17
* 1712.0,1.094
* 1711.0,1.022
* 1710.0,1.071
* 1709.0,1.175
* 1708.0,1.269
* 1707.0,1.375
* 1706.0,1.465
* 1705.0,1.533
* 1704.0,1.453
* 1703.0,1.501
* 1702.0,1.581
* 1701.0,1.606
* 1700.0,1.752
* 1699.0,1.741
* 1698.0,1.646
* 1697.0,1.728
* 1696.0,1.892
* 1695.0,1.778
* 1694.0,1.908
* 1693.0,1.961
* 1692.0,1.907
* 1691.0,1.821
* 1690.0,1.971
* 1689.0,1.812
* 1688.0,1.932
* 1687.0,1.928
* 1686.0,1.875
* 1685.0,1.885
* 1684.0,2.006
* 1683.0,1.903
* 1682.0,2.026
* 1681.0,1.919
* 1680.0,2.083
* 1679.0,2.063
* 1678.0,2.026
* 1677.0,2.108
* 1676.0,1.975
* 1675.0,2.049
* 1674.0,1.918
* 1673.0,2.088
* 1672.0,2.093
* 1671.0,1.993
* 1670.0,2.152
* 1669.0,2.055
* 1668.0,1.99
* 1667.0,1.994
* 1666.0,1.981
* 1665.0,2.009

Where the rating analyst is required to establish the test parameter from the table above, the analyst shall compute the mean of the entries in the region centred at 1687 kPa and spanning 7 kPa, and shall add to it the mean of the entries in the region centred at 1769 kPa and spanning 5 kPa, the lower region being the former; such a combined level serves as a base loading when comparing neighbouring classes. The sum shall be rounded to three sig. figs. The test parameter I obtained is 3.60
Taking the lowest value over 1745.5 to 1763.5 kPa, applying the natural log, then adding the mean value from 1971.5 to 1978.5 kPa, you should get 2.37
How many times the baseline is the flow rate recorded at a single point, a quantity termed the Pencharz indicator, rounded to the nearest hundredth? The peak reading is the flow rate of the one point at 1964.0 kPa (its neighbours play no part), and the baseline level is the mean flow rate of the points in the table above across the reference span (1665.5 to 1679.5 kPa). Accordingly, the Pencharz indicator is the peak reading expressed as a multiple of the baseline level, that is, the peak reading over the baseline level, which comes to 0.81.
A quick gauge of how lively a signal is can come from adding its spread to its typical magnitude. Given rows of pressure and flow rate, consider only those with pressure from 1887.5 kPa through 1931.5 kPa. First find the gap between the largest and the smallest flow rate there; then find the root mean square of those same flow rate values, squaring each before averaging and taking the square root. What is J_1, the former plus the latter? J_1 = 2.02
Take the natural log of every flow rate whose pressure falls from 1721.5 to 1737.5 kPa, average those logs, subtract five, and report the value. -4.42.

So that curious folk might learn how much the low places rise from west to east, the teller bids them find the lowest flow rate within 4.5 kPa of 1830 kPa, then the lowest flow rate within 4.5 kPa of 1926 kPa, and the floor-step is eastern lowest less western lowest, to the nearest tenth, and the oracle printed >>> 0.6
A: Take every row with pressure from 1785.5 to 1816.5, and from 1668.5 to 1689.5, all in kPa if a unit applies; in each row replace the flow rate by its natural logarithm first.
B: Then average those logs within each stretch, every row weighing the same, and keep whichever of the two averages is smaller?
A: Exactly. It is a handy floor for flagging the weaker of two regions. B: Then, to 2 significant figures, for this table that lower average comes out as 0.37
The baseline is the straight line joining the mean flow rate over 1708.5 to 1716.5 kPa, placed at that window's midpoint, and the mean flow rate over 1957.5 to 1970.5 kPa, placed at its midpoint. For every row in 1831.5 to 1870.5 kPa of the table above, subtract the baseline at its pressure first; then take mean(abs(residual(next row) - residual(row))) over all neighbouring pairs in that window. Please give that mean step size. 0.066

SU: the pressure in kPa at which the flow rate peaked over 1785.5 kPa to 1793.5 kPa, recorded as 1786.0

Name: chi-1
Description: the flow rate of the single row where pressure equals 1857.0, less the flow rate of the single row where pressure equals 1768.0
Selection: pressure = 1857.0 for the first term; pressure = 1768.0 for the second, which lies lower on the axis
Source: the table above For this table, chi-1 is -0.10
